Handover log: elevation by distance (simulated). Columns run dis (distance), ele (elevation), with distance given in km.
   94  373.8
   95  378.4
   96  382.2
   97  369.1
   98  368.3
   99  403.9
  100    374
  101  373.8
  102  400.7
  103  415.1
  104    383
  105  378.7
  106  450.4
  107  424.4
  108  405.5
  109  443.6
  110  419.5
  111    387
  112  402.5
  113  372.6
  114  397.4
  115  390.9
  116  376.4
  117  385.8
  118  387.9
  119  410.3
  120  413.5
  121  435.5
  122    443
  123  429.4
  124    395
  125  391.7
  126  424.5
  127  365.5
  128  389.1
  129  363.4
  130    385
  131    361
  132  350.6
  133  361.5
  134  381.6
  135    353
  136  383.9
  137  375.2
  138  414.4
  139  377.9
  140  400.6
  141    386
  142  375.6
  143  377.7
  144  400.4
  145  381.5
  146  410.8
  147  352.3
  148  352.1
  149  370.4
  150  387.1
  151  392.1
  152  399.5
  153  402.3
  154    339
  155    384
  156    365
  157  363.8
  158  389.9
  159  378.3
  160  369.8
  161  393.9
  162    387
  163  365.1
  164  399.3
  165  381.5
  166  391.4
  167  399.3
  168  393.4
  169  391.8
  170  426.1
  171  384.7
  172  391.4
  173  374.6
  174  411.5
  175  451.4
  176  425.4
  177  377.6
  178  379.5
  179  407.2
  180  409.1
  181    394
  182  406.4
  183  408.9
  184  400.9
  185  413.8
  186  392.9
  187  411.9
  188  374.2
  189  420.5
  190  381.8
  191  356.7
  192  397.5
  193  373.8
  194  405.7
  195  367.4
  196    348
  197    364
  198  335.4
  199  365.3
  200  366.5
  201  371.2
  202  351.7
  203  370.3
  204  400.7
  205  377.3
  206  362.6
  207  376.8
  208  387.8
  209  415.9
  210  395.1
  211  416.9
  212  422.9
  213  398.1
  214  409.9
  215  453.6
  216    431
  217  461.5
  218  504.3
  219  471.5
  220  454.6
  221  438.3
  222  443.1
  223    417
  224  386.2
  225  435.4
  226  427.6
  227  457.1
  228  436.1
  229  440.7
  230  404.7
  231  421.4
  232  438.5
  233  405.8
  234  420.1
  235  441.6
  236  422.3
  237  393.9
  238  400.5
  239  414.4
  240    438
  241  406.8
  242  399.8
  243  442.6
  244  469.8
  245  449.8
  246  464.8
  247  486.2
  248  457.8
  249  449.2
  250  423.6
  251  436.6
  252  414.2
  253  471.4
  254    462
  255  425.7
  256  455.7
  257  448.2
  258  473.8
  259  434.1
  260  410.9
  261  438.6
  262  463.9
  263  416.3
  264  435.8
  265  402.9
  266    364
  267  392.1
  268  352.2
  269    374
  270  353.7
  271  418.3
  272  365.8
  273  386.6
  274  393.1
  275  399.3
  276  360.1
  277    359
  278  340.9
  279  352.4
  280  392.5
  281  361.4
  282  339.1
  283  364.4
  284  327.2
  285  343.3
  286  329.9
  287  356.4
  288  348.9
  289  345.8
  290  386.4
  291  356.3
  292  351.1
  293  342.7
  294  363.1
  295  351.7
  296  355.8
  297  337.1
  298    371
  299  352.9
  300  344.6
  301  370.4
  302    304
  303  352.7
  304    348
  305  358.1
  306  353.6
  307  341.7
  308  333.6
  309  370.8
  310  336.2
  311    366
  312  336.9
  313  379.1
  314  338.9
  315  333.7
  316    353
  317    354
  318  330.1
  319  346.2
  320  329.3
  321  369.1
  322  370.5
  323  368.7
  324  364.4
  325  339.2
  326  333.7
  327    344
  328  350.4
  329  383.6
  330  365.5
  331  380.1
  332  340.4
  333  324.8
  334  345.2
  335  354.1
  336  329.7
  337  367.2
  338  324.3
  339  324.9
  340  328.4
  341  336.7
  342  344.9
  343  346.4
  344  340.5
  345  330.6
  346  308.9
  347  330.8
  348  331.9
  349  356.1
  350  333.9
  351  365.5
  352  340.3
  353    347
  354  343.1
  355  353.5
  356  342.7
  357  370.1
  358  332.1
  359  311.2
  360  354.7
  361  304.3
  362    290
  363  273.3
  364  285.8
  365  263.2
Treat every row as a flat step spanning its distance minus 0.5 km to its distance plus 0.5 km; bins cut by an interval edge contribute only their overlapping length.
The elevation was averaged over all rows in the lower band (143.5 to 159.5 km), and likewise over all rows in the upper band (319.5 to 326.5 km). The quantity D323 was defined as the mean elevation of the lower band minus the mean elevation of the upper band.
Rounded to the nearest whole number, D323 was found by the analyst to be 26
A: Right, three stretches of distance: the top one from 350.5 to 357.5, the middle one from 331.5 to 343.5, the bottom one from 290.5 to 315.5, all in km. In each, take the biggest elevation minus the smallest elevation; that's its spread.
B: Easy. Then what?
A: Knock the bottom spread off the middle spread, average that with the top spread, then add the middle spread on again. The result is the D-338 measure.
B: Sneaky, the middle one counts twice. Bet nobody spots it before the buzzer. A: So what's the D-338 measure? 42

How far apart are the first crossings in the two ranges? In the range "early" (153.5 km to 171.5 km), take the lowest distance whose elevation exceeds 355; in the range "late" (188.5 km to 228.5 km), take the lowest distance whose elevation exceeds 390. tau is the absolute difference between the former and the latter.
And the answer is 34 km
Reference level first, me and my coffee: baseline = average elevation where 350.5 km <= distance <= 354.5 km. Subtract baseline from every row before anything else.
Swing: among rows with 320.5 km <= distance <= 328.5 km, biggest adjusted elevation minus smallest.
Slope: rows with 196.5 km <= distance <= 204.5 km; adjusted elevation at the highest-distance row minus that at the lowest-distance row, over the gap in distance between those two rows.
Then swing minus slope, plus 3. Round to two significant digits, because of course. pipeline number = 35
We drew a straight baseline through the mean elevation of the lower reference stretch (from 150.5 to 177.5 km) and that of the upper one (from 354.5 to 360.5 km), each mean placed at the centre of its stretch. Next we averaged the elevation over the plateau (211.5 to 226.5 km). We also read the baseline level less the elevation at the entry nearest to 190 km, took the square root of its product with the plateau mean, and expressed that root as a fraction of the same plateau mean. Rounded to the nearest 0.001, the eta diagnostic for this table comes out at 0.068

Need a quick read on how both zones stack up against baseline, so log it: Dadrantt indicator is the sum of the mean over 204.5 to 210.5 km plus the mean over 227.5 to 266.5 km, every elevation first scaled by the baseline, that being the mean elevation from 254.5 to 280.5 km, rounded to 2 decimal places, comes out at 2.05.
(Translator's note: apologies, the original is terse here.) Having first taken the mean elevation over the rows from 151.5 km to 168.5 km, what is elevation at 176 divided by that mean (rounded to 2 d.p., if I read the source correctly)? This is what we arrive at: 1.11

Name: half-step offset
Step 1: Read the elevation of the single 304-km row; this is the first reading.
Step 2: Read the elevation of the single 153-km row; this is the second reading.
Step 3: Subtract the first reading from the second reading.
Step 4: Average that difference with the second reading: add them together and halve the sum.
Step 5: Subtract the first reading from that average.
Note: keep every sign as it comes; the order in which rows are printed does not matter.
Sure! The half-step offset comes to -120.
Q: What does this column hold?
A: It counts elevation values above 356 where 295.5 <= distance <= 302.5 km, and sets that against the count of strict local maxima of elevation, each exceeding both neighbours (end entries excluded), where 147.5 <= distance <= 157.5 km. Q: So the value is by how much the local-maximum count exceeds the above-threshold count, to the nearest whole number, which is 0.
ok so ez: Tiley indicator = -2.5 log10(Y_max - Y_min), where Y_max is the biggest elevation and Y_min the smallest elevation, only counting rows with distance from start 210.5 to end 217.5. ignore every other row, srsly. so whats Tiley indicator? -4.51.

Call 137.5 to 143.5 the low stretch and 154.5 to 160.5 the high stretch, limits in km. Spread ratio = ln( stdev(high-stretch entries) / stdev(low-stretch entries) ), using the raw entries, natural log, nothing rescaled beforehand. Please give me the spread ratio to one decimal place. -0.4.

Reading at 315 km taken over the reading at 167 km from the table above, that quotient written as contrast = 0.84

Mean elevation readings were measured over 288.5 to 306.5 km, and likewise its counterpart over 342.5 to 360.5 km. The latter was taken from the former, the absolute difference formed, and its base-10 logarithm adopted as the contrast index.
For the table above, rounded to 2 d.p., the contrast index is 1.06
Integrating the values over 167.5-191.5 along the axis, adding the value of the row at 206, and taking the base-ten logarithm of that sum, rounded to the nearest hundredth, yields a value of 4.00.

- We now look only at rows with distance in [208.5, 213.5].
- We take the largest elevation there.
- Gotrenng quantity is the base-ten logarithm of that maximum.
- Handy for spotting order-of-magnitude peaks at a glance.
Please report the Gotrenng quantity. 2.63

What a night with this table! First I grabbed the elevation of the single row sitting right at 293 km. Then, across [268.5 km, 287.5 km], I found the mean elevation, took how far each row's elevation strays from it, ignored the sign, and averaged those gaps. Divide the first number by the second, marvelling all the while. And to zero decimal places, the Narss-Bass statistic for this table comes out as 18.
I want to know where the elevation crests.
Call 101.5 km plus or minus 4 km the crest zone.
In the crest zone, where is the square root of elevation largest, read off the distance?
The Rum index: 103 km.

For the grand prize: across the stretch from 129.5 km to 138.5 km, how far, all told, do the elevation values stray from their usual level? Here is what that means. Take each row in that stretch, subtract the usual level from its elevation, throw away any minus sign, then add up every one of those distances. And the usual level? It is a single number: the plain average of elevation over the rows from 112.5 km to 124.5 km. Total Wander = 285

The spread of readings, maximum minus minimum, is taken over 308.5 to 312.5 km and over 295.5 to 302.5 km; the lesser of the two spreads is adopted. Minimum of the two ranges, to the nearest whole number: 35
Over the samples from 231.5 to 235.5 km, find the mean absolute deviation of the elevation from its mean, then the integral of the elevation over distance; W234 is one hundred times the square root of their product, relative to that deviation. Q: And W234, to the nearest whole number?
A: 1122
